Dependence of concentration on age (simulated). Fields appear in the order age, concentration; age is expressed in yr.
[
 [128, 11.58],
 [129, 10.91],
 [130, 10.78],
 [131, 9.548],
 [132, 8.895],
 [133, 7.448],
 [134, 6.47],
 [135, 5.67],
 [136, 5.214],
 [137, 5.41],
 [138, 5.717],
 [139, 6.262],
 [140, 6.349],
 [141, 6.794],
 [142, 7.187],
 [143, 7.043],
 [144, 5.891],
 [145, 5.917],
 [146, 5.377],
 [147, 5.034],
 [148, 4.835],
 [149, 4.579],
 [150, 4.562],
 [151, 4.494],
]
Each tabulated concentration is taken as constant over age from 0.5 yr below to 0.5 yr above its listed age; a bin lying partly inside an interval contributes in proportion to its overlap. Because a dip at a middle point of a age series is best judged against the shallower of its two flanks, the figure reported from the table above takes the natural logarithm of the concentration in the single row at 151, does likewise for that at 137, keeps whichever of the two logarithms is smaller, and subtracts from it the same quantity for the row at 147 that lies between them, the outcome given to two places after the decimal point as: -0.11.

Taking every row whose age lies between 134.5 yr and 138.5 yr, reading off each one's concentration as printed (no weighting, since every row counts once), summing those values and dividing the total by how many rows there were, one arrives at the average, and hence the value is 5.5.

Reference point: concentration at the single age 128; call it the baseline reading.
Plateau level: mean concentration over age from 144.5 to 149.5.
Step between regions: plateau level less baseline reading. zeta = -6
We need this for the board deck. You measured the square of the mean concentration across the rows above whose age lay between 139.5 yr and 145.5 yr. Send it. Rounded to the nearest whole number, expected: 43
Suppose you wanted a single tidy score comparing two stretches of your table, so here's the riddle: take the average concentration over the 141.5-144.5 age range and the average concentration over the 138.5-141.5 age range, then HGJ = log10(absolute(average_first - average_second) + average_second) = 0.83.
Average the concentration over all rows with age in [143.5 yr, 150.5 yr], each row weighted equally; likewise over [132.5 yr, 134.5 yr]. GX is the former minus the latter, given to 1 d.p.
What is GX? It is -1.8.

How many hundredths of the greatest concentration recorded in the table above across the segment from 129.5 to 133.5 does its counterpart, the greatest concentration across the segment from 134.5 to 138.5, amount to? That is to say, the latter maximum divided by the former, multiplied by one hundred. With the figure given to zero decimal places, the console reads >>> 53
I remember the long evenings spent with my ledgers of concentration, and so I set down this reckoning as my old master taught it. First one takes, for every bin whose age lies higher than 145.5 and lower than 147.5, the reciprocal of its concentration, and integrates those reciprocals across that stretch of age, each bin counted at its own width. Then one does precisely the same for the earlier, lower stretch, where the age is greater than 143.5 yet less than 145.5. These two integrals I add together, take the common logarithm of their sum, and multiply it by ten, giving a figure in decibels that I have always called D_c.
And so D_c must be -1.4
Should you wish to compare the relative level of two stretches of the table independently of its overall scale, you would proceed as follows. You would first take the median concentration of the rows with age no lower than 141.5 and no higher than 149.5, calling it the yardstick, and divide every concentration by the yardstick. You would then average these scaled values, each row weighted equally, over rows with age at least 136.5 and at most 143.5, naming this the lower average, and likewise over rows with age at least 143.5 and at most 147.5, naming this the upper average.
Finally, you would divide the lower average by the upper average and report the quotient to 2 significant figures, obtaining 1.2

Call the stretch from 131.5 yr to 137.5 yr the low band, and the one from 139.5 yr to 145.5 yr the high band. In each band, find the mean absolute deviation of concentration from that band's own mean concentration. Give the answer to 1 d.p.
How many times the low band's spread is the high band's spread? 0.4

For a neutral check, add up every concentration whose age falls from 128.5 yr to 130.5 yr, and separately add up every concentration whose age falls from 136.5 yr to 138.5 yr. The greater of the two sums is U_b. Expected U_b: 21.7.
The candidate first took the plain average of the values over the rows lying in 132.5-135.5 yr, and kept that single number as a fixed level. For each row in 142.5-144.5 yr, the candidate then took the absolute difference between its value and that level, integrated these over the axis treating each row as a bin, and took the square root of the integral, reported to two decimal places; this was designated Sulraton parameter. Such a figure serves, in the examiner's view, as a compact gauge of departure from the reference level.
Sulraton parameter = 1.07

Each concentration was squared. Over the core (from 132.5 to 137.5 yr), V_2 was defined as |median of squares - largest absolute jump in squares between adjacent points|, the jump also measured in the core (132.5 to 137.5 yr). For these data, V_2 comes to 19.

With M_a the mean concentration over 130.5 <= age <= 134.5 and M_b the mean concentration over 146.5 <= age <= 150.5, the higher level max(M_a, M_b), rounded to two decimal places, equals 8.09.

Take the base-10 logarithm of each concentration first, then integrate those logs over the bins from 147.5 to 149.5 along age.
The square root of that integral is 1.16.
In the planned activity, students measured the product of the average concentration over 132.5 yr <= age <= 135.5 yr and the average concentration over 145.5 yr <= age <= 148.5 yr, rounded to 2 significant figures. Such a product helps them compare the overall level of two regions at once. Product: 33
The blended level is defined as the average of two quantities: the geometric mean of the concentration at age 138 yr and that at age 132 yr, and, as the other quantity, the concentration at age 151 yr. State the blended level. 5.81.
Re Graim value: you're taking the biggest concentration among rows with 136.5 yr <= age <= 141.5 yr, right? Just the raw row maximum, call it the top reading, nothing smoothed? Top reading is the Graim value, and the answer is 6.794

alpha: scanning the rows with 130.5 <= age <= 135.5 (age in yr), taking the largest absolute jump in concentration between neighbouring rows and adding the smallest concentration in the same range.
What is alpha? 7.1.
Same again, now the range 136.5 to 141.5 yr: 6.0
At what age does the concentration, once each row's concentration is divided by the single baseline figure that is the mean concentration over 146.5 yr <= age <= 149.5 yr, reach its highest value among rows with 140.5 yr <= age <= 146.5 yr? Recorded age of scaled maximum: 142 yr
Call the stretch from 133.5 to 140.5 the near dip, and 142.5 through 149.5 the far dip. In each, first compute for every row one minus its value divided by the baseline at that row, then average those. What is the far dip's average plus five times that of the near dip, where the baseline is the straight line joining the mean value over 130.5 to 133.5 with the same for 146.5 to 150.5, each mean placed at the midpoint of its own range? 1.0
